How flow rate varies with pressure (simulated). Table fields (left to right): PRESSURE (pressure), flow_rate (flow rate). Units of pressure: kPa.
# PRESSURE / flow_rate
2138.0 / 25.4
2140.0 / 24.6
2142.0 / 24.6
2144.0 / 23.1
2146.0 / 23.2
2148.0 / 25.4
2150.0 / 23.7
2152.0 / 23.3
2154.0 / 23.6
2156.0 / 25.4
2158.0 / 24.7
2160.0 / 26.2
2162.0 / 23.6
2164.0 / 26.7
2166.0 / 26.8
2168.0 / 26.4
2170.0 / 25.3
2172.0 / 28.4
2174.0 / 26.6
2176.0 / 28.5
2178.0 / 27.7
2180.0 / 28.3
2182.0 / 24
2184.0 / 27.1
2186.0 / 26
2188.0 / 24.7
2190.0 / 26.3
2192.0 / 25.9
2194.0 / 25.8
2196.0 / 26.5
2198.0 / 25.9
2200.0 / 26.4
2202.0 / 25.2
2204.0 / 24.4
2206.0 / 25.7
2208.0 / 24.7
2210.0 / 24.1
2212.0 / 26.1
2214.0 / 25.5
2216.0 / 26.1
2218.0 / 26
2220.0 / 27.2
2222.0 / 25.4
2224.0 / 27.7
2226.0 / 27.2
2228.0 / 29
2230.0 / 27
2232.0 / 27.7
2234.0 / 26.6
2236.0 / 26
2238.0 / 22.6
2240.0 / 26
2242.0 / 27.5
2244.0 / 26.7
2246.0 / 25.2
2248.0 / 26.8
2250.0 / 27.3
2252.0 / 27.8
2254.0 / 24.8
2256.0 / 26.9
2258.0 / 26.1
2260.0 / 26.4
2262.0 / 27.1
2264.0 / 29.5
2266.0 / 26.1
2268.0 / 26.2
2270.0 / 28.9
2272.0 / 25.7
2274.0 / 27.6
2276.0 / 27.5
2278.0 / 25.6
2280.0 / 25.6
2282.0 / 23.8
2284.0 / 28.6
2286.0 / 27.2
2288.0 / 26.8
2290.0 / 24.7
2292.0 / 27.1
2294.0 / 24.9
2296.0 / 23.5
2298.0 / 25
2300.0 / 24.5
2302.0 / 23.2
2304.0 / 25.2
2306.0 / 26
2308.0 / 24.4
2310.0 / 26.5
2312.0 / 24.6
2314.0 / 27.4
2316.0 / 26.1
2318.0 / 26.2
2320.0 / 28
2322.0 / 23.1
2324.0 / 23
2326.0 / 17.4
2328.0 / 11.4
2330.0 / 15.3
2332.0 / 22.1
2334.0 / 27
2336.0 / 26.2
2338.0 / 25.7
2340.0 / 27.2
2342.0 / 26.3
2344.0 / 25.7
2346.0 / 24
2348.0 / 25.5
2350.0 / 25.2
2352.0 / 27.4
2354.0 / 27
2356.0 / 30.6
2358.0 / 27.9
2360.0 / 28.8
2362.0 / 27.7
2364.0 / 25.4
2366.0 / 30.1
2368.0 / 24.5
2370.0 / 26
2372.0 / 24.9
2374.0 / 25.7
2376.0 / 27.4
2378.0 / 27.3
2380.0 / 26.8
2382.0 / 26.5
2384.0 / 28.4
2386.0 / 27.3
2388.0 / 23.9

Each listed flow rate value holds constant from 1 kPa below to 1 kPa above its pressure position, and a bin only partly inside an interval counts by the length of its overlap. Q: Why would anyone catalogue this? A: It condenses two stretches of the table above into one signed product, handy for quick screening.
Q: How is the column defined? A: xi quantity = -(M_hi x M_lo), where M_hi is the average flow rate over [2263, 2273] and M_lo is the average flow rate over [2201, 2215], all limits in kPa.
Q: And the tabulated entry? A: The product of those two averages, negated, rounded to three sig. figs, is -685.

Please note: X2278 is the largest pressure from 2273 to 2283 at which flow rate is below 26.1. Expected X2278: 2282.0 kPa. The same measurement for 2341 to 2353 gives 2350.0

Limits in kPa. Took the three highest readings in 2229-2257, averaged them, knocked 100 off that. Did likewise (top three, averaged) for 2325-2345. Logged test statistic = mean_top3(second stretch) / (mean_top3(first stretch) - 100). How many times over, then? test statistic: -0.37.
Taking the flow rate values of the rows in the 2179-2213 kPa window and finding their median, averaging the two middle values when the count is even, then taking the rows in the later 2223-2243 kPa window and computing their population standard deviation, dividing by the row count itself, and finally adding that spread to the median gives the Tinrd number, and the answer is 27.5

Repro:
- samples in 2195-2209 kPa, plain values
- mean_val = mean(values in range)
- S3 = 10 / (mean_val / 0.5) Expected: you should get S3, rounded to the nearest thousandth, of 0.196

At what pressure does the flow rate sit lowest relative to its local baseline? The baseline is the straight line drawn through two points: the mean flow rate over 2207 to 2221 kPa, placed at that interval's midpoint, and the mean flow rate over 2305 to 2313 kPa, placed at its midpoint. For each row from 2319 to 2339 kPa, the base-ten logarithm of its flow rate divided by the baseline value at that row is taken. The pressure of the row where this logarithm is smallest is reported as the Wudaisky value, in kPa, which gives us 2328.0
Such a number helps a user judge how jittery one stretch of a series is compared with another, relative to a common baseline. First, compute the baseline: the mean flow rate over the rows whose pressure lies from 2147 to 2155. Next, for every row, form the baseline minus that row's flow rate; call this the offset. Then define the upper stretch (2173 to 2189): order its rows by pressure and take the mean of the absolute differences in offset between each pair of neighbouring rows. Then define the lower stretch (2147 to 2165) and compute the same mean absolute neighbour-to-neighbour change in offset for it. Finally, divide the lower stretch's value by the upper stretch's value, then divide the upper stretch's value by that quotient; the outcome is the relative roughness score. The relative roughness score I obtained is 2.3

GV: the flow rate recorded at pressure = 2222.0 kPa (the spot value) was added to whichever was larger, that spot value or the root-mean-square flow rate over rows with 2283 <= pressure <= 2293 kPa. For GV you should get 52.3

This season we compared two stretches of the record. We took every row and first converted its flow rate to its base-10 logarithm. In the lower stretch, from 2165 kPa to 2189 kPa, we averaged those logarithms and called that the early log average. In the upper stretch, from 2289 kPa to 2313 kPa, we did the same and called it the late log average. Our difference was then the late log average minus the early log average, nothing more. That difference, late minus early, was -0.028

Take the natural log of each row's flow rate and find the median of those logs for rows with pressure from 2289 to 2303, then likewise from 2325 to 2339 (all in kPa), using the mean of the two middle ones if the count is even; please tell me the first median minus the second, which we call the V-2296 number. 0.11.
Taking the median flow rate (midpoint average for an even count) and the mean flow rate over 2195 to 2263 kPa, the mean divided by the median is 1.00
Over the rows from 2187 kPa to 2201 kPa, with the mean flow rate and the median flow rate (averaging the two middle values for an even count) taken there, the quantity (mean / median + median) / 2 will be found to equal 13.5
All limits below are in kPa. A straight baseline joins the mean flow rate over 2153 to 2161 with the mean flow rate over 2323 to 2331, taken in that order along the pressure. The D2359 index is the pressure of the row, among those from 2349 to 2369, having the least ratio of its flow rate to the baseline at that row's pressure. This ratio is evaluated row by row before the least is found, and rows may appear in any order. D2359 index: 2350.0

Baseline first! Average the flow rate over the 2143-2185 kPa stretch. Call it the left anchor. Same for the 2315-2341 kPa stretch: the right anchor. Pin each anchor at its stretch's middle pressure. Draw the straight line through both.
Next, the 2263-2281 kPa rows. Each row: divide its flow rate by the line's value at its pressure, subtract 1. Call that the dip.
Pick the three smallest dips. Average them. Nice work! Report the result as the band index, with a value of 0.077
